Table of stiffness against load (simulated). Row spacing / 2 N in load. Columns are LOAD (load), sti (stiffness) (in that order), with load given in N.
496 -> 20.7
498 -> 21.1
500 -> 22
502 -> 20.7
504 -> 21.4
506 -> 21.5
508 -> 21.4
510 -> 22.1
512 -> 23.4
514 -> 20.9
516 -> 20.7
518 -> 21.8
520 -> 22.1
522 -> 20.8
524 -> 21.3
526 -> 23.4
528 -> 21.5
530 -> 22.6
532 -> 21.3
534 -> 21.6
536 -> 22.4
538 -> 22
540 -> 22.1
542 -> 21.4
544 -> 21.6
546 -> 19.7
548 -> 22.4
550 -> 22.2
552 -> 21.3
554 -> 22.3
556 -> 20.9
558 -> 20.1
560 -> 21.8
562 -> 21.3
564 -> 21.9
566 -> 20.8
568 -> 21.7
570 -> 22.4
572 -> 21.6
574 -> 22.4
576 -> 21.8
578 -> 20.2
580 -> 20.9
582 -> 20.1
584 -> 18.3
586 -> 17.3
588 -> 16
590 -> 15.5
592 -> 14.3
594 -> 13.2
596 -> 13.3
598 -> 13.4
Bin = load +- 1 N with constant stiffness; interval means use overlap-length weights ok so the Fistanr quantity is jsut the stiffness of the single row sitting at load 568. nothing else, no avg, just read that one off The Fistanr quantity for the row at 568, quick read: 21.7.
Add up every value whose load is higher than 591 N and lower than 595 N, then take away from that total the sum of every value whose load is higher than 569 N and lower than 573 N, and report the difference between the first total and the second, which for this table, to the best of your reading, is -16.5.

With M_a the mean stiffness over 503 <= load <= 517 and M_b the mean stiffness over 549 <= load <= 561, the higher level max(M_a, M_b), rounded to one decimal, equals 21.6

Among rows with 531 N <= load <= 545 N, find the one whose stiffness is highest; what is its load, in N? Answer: 536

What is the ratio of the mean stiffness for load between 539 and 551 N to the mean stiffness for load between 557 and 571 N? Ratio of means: 1.01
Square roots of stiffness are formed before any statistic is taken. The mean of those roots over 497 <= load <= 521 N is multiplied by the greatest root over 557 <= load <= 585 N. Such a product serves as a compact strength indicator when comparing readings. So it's 21.99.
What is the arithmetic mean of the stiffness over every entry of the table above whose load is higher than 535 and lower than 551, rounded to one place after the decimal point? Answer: 21.7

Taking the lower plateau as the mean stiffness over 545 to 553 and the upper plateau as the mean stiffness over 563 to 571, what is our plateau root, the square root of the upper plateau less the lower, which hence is 0.55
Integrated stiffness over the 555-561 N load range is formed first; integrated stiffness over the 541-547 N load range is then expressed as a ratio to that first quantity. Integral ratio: 1.00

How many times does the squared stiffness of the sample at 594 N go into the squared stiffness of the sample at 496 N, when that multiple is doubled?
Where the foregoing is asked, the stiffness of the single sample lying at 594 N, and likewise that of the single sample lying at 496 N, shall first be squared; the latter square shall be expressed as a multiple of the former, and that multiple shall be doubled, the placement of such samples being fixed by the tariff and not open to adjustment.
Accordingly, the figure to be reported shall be 4.9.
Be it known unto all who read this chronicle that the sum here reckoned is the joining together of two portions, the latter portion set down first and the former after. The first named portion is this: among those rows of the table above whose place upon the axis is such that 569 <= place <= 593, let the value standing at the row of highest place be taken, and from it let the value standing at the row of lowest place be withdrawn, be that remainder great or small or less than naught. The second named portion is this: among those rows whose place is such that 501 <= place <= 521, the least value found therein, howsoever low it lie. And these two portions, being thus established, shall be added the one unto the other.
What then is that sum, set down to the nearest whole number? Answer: 13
